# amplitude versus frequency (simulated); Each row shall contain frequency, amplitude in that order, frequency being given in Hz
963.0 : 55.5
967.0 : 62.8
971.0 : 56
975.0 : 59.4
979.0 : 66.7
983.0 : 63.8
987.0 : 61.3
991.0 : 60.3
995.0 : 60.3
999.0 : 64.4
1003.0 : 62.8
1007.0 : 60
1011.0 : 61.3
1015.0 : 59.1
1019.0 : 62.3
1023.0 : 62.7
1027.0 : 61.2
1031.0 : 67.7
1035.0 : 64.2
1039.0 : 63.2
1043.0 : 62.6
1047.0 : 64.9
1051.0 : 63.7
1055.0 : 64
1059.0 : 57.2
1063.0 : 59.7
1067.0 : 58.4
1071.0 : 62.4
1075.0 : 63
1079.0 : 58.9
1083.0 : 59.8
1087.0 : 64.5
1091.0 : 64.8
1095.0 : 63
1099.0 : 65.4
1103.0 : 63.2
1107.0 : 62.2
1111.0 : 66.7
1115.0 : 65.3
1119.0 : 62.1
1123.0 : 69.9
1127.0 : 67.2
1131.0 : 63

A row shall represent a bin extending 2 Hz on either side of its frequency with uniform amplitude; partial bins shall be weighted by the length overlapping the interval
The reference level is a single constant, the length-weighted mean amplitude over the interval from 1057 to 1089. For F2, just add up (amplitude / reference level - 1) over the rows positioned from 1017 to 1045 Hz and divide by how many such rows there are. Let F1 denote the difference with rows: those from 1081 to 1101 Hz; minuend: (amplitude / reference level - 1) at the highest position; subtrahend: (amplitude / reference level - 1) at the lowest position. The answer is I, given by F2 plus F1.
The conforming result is 0.14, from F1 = 0.09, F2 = 0.05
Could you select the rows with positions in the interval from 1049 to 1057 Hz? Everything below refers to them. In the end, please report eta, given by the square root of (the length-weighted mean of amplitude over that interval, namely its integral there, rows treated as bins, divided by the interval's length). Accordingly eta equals 7.99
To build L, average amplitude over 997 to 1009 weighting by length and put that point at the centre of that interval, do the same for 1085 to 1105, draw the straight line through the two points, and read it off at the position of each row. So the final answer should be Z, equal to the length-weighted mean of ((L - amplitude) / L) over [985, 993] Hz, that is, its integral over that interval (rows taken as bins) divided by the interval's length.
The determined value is 0.021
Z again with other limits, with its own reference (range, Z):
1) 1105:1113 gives 0.000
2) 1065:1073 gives 0.051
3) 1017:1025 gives 0.004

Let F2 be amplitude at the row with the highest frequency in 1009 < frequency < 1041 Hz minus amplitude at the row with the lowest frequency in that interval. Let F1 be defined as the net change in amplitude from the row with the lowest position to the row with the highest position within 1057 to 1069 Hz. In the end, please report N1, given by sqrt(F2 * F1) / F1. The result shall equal 1.3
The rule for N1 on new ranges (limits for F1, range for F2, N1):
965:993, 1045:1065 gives -1.4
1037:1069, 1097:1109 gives -0.8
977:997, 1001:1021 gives -0.3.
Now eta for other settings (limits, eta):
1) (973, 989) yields 7.92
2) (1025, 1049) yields 8.00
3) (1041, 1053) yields 7.98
